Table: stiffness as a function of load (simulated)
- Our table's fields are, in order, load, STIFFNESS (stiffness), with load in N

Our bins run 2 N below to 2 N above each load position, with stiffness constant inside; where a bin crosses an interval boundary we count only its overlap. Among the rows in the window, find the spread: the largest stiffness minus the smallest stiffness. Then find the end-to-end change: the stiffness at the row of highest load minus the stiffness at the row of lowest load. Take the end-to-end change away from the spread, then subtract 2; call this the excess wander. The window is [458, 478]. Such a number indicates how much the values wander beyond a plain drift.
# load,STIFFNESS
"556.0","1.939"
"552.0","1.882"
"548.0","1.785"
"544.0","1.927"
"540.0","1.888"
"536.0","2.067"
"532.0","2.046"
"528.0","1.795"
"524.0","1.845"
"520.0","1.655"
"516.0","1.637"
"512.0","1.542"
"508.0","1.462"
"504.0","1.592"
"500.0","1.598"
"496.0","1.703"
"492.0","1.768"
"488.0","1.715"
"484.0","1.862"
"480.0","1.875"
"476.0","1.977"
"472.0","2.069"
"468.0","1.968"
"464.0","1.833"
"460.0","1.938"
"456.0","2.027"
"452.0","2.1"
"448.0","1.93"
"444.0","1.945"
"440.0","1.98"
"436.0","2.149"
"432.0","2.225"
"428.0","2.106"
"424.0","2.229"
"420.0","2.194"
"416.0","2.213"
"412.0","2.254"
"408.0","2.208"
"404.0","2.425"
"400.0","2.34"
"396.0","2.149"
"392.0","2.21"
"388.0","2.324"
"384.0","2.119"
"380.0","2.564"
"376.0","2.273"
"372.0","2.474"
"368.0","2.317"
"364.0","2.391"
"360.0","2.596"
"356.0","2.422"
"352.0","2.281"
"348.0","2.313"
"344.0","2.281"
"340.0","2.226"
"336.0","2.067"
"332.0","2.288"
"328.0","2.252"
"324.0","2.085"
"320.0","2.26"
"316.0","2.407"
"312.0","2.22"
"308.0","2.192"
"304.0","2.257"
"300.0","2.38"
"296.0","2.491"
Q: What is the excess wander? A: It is -1.80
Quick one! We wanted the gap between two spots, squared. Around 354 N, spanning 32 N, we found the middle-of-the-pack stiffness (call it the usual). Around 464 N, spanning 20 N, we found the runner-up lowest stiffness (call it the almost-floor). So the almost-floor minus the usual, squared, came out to 0.14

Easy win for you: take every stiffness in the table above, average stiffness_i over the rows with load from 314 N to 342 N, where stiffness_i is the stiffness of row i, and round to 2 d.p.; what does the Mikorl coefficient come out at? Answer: 2.23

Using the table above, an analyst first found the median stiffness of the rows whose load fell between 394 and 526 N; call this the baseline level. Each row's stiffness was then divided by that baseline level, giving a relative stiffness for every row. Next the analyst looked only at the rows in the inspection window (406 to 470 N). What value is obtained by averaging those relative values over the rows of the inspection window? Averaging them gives 1.06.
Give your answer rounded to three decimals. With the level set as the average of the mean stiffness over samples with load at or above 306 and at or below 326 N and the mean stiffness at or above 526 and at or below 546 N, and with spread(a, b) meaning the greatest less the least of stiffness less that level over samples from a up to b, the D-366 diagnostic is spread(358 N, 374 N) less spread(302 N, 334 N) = -0.043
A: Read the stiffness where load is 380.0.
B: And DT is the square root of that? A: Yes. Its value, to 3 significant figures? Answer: 1.60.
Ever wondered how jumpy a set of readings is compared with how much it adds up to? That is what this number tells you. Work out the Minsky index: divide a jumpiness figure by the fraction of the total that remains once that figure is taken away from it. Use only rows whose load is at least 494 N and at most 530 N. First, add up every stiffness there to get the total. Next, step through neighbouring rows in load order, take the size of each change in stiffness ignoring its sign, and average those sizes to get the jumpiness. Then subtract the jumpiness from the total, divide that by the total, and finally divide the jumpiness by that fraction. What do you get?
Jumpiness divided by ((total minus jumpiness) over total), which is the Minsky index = 0.085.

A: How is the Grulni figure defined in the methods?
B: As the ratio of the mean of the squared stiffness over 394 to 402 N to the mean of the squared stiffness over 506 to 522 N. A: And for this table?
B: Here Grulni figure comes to 2.03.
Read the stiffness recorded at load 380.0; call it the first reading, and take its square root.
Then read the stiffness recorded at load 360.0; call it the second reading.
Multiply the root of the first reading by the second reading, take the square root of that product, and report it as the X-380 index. 2.0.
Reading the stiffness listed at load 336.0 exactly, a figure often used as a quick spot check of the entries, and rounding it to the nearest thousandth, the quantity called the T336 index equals 2.067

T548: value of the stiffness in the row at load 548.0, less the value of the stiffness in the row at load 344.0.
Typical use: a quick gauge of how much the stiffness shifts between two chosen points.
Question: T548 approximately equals -0.50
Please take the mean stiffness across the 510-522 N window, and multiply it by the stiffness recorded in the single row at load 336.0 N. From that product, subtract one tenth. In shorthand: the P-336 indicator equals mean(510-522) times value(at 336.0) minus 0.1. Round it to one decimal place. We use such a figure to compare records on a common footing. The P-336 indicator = 3.2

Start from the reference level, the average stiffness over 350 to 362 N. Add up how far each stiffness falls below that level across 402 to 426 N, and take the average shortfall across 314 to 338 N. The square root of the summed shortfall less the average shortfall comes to 0.93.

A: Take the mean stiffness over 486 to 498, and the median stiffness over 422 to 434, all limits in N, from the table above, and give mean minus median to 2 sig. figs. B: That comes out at -0.50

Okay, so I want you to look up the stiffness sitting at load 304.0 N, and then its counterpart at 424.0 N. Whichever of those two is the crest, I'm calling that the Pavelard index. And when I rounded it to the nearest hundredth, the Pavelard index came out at 2.26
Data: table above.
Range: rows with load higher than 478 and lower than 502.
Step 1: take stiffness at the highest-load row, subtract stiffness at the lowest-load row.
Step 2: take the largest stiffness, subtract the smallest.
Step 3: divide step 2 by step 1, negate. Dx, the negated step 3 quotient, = 1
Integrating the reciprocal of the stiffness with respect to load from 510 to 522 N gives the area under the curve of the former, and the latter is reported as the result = 7.5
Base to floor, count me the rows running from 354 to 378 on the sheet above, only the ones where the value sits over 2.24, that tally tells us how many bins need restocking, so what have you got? 6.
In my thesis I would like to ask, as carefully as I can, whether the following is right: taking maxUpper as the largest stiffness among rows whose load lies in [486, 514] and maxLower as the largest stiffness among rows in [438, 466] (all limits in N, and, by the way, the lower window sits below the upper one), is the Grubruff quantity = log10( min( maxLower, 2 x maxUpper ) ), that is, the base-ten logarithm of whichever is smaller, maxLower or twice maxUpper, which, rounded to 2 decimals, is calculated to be 0.32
